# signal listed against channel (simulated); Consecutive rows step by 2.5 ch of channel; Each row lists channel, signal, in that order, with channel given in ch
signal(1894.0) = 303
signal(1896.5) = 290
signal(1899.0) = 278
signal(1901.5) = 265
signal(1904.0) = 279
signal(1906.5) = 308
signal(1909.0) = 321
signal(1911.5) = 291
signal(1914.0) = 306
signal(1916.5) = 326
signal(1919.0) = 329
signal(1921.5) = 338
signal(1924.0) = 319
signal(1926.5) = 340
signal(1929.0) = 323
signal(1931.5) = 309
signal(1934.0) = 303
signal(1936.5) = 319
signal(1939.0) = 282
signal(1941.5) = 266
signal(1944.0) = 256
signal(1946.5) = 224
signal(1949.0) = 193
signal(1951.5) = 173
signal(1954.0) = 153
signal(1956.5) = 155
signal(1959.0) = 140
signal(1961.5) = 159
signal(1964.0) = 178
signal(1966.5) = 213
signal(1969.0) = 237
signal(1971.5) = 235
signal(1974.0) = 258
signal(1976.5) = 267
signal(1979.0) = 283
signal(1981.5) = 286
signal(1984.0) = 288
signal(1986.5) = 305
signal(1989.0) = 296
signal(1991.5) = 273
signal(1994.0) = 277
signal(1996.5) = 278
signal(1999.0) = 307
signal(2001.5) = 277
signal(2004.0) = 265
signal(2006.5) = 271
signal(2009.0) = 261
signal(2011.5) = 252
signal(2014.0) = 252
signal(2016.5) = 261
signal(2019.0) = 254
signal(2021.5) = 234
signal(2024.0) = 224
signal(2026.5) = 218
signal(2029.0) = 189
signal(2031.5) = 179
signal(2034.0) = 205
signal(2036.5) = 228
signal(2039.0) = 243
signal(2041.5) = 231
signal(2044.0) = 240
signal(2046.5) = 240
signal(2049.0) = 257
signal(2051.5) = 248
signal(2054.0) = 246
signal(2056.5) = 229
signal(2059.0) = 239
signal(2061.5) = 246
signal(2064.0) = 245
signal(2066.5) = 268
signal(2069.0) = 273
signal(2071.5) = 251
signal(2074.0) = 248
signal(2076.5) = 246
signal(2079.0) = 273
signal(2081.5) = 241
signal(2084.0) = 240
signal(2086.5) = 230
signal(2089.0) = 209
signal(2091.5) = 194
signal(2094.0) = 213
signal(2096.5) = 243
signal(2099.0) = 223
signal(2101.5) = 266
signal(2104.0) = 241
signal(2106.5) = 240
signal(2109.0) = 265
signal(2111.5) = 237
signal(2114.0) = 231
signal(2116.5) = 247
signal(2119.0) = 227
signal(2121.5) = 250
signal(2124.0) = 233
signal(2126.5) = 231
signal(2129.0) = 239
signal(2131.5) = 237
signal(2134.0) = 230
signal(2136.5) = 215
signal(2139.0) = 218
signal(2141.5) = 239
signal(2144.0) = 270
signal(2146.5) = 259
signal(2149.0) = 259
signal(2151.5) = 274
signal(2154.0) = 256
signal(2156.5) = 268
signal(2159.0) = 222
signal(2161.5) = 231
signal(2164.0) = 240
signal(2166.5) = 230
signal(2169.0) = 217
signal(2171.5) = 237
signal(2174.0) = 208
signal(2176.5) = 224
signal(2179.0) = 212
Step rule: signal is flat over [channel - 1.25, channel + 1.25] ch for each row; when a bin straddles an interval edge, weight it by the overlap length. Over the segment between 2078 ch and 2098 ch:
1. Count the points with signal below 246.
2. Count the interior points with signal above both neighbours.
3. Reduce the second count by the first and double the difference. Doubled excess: -14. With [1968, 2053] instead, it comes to -14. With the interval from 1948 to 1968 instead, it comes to -14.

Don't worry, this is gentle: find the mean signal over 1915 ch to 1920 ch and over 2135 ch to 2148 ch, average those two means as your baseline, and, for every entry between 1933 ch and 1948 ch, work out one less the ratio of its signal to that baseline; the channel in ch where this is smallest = 1936.5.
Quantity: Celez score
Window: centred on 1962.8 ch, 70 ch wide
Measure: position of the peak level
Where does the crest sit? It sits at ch 1929.0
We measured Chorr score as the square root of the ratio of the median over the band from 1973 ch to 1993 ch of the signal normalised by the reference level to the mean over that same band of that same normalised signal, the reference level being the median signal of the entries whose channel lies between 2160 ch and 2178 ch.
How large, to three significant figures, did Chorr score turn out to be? 1.00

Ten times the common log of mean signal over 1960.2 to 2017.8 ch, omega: 24.15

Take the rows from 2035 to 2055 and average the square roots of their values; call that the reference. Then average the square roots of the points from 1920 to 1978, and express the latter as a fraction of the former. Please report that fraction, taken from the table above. 1.00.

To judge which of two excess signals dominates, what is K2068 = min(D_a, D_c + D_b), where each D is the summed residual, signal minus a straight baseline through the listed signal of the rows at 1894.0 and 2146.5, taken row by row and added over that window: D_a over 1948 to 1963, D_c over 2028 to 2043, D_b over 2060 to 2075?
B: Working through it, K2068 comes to -781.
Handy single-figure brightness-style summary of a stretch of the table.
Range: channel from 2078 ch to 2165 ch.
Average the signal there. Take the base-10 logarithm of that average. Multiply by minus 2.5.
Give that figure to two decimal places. -5.95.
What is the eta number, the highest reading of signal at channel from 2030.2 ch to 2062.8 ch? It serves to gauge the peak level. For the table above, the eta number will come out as 257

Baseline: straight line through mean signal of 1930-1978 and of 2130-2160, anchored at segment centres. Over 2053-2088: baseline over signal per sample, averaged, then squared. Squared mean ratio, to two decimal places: 0.93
